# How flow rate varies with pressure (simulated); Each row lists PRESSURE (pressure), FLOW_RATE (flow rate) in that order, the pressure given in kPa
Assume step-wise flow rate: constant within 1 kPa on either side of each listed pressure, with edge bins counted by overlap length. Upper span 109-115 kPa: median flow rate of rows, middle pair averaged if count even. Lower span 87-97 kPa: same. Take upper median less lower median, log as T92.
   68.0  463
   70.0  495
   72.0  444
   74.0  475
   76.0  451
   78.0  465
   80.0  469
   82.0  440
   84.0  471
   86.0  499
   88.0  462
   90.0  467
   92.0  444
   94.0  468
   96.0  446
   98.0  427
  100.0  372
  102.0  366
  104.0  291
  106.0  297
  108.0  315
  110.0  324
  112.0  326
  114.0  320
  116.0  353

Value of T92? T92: -138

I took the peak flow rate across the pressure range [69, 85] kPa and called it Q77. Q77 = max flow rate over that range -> 495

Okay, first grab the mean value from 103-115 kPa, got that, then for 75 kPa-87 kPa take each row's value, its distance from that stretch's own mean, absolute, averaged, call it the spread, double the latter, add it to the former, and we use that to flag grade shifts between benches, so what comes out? 340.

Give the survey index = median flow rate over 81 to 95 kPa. 467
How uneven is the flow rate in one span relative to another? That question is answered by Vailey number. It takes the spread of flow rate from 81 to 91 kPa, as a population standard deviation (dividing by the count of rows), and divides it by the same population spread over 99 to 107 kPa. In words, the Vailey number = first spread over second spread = 0.50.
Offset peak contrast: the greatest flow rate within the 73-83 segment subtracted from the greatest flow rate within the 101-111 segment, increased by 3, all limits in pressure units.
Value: -106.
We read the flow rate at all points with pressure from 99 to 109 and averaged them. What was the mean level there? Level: 328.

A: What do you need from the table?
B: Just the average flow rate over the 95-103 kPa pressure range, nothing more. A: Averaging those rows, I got 403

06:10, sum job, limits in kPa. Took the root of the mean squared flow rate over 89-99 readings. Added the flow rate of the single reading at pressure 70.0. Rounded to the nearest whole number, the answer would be 946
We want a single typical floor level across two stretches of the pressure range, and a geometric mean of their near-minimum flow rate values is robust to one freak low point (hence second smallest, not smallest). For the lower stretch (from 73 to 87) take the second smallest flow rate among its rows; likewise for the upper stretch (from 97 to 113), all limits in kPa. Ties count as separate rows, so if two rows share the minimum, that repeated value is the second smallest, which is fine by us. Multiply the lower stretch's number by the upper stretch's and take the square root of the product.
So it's 366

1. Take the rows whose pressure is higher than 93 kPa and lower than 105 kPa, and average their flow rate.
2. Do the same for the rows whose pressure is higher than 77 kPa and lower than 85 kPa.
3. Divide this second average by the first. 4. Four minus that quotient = 2.8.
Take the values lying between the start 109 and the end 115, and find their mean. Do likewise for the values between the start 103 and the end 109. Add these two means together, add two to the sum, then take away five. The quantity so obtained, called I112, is 621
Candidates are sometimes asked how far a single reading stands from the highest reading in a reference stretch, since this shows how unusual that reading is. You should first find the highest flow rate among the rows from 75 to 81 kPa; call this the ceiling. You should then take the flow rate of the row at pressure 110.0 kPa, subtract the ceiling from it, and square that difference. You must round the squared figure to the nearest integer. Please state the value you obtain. 21025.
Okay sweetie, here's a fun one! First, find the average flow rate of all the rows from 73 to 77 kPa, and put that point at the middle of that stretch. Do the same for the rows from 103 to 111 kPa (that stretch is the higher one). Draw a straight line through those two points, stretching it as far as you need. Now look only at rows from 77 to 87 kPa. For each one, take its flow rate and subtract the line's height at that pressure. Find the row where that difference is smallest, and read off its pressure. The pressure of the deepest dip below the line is 82.0 kPa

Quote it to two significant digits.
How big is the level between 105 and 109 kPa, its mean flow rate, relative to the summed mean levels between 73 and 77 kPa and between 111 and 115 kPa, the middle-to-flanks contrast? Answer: 0.39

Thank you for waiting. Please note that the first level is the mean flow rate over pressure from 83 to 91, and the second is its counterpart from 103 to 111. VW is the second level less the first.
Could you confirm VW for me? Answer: -168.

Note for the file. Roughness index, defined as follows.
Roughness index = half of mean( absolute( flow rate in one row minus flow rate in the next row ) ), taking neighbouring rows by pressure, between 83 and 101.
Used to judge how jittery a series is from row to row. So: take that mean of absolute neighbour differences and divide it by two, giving 13.3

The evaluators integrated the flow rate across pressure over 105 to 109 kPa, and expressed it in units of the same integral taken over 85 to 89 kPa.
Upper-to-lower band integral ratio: 0.64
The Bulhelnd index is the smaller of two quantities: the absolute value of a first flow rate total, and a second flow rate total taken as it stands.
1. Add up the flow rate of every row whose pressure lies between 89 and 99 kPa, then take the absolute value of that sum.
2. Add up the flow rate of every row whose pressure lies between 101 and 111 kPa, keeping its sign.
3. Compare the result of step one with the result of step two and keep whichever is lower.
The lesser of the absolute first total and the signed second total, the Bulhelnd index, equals 1593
